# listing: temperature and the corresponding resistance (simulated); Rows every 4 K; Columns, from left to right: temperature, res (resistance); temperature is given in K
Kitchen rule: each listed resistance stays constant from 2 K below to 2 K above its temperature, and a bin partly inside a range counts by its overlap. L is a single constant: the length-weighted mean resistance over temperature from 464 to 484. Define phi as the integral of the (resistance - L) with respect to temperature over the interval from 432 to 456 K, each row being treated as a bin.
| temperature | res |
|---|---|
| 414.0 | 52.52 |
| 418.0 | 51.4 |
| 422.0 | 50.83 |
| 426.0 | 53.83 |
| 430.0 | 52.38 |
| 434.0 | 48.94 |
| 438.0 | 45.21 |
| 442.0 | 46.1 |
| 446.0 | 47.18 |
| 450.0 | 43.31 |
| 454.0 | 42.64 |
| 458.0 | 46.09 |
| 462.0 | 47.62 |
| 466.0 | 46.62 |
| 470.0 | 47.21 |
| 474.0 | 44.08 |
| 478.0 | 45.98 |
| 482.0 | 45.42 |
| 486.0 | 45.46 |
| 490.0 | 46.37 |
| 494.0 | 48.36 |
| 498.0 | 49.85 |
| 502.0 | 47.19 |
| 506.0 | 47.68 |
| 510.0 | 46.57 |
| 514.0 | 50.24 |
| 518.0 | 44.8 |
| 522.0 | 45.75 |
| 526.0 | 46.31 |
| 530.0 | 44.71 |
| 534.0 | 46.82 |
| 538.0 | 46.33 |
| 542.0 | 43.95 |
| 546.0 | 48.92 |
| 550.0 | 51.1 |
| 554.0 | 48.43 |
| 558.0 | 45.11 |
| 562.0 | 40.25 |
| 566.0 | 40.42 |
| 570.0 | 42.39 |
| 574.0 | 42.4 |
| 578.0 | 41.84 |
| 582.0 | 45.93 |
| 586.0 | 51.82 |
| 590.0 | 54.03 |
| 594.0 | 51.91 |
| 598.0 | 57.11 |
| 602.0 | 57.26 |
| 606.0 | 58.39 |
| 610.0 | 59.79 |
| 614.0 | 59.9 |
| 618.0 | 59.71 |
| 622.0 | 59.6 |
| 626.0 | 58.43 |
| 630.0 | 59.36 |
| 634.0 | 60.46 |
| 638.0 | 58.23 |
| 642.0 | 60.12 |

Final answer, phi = -7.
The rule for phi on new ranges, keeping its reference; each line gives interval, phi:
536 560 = 35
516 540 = -2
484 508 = 39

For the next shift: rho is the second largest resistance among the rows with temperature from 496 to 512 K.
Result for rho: 47.68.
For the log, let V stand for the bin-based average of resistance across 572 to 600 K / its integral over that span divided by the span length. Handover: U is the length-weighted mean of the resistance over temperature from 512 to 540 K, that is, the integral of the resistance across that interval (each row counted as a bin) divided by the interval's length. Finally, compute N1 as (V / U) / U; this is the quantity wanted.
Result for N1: 0.023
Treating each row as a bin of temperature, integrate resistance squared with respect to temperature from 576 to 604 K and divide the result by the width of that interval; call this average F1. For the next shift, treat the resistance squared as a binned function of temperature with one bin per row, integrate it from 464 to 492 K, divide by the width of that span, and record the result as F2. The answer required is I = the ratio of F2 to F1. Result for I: 0.79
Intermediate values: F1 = 2671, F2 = 2106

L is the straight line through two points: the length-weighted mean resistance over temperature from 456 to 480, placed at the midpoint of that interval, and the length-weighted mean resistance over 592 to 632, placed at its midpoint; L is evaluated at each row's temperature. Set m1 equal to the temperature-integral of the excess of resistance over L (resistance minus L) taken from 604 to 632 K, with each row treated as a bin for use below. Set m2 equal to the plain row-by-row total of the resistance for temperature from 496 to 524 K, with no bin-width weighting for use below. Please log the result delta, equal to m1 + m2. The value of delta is 351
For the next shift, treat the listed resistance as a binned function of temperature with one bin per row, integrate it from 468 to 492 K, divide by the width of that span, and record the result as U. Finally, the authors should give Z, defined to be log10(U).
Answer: 1.66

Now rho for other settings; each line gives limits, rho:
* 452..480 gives 47.21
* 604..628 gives 59.79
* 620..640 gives 59.6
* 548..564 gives 48.43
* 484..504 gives 48.36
